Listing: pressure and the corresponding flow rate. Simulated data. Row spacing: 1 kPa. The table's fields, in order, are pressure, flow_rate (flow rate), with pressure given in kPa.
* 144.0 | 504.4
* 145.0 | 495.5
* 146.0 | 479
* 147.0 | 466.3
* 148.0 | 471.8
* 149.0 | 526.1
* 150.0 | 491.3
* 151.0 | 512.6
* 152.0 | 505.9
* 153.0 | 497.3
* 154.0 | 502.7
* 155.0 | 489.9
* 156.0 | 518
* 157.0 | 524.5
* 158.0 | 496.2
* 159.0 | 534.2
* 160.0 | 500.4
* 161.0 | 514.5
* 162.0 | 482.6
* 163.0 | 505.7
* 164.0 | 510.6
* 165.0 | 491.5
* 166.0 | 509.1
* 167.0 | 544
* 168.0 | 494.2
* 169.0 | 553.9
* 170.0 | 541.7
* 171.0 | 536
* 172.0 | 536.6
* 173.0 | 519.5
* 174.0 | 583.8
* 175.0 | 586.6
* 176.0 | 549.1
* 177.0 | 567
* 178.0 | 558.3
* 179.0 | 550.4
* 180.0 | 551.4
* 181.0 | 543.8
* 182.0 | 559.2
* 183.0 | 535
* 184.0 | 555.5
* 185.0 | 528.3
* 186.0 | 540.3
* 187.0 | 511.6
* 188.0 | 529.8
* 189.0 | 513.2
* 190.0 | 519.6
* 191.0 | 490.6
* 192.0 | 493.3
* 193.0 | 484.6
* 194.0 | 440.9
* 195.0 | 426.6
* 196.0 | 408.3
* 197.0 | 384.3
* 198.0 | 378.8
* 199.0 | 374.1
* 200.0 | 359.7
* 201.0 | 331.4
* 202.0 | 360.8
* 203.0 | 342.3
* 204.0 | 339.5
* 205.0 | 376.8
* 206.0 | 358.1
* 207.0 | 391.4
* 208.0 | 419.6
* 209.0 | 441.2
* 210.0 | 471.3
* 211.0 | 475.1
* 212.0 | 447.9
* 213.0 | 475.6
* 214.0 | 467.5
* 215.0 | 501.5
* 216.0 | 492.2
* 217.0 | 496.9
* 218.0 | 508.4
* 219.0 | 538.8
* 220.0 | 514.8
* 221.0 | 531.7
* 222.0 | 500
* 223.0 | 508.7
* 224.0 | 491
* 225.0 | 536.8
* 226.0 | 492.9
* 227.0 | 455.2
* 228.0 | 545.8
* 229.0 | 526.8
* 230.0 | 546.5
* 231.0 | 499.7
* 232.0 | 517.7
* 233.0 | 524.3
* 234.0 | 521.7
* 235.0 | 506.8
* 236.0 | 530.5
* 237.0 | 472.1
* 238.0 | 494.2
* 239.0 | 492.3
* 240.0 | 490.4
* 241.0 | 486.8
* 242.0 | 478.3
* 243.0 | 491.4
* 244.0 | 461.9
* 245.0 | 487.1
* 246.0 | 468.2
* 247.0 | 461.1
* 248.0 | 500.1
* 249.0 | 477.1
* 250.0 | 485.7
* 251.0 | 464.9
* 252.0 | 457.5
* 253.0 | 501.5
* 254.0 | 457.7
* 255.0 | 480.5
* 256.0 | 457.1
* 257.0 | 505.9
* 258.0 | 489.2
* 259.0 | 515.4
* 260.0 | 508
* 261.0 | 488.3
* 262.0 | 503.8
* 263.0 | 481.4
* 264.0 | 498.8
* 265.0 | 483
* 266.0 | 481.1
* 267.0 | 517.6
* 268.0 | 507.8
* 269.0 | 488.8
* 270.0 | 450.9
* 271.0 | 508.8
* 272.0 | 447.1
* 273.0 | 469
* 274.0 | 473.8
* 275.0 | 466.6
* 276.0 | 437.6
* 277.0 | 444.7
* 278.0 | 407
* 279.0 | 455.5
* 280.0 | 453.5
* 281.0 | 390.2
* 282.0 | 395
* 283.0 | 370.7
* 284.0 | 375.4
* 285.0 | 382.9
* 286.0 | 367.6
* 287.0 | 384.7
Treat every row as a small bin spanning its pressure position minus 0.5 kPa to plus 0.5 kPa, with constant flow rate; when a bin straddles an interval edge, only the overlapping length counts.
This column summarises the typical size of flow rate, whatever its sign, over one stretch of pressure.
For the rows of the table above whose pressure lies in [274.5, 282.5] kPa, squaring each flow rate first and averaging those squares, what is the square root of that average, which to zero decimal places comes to 432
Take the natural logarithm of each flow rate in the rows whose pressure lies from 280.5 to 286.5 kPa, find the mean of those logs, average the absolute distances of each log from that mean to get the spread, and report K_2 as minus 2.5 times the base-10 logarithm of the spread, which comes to 4.1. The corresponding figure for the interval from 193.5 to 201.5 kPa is 2.9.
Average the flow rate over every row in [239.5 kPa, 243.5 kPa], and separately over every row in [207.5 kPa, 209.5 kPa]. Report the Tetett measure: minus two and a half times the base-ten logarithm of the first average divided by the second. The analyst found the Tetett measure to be -0.13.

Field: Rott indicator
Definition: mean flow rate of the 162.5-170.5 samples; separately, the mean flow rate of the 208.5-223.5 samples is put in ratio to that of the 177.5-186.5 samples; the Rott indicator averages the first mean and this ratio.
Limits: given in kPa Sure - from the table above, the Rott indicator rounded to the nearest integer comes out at 260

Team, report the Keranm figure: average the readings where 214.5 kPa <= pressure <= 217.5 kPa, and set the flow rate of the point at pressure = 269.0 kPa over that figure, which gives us 0.98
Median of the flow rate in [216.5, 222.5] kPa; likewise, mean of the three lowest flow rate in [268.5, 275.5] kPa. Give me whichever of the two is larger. 512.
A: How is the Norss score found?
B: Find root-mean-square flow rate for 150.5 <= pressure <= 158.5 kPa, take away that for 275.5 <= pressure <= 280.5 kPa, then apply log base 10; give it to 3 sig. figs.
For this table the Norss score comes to 1.82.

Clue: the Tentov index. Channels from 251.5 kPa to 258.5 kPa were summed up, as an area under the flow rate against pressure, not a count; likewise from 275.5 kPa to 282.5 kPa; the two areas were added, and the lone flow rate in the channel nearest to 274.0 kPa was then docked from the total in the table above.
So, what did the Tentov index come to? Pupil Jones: 5859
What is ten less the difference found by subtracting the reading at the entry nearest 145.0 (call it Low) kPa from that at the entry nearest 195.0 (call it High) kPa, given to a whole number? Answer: 79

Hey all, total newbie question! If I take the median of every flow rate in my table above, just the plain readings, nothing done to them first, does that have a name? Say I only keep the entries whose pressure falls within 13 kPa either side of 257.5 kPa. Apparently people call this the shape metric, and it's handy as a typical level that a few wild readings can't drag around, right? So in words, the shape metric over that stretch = 486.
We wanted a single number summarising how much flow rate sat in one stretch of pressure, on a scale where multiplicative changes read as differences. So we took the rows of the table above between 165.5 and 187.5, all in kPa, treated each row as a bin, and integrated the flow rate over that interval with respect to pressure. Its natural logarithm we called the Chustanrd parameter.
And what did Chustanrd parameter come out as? 9.39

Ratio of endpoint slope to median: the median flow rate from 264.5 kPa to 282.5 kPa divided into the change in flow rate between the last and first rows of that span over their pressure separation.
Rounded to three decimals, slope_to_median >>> -0.011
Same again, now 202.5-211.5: 0.042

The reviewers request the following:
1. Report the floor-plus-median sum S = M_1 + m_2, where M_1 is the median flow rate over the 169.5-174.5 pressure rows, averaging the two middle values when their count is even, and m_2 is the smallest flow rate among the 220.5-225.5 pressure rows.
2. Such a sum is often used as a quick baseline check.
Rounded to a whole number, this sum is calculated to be 1028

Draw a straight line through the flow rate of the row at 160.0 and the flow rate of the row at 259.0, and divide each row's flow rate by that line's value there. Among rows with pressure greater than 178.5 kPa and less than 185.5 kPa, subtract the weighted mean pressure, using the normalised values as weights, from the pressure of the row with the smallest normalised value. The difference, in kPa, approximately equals 3.0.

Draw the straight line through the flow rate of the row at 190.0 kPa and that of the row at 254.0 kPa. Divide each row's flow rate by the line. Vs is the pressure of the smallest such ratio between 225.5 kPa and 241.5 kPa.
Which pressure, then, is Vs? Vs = 227.0 kPa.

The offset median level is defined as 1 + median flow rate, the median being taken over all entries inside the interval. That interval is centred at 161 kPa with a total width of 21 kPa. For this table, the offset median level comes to 510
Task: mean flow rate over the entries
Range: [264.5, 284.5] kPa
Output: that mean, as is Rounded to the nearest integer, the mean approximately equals 451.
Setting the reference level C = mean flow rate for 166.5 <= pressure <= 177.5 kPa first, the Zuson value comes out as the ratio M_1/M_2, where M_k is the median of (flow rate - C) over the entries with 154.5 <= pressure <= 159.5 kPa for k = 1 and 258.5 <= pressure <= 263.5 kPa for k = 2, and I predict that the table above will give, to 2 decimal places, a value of 0.67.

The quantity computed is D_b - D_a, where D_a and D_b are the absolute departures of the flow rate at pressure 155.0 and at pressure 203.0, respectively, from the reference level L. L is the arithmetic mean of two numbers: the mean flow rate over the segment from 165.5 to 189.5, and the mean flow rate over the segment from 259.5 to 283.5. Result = 148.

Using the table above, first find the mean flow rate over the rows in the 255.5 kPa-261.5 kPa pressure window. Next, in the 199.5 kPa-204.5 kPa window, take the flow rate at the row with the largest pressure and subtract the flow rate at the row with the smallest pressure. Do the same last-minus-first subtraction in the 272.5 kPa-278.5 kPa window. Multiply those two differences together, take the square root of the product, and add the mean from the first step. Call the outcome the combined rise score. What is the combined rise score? 529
